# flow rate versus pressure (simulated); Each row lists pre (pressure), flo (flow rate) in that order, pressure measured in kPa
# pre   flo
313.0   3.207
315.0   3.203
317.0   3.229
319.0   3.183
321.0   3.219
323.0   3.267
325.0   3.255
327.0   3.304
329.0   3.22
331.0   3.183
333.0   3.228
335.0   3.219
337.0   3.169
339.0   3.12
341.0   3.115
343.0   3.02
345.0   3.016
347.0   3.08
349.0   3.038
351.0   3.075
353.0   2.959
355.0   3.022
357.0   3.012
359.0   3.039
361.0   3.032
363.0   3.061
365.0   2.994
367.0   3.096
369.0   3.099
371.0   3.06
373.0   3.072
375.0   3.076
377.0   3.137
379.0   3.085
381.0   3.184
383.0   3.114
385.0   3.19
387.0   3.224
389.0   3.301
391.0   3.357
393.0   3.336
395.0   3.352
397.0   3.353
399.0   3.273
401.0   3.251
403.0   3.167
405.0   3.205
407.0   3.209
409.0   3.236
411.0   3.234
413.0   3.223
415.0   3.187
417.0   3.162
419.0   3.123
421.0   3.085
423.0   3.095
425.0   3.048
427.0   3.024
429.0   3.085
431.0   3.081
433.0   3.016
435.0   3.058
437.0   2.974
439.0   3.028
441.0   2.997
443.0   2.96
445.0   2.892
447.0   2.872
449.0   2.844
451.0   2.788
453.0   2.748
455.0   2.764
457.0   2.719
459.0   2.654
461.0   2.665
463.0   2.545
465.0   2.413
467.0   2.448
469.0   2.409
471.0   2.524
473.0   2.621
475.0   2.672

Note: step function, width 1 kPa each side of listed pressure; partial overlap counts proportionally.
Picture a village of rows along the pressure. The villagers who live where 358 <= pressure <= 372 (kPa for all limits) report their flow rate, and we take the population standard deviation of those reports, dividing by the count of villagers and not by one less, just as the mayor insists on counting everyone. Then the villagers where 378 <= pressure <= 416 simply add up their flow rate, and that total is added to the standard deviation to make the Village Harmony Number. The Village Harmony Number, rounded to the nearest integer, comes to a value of 62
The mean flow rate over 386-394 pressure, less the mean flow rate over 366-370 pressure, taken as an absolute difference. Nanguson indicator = 0.21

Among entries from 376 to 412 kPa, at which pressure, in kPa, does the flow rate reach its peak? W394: 391.0 kPa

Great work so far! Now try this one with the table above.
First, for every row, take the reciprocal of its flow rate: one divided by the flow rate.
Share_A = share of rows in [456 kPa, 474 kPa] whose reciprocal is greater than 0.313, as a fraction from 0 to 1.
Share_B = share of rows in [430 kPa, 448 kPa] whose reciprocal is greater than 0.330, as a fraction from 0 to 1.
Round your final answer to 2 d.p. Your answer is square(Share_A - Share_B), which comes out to 0.05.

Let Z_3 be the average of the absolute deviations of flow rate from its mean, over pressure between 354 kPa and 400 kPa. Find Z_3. 0.105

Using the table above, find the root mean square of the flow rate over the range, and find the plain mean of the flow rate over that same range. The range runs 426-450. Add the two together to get 5.97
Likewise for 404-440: 6.23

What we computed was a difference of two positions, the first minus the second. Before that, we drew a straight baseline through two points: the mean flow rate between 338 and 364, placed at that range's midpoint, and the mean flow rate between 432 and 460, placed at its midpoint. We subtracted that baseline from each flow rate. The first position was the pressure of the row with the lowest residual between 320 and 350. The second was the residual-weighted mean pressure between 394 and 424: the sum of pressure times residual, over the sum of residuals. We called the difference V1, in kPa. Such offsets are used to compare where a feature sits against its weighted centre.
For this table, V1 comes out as -62.3 kPa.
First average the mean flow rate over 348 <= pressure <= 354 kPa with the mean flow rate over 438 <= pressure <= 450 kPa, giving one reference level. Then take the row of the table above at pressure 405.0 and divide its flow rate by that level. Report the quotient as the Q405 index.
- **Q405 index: 1.08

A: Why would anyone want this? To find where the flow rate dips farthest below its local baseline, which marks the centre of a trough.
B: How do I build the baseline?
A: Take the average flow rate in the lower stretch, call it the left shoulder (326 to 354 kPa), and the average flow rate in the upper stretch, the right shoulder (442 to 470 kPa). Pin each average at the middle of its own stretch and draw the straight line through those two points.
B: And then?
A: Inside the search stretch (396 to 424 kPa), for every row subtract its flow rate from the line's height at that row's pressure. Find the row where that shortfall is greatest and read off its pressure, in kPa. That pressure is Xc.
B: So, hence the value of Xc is 421.0 kPa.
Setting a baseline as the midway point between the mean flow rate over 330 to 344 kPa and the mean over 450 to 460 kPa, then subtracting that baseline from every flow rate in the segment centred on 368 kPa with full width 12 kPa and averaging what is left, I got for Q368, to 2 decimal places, 0.12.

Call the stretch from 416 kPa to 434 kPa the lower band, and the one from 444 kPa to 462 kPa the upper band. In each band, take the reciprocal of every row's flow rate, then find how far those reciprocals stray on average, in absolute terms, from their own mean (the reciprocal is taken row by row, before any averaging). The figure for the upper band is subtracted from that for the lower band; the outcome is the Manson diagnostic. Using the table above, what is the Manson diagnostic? -0.005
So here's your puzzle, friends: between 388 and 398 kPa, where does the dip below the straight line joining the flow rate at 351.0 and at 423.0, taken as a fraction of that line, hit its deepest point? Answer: 389.0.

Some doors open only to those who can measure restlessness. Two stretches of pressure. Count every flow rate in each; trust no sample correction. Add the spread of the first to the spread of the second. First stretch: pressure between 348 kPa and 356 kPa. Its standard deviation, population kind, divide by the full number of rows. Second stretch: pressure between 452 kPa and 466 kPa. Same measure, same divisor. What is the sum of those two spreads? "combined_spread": 0.16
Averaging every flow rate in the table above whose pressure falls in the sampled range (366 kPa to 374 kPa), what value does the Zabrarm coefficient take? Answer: 3.08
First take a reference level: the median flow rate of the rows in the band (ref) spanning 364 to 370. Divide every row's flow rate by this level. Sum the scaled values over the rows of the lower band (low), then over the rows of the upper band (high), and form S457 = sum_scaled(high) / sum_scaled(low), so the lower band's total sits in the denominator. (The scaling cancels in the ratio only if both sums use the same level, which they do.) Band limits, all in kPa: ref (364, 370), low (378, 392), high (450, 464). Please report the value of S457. 0.84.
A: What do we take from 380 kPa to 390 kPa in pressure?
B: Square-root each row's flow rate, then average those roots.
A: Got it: 1.79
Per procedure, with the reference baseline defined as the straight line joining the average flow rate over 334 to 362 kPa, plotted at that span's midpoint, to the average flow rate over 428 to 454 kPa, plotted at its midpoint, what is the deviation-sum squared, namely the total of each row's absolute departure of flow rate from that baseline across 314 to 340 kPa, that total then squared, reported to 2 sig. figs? 2.6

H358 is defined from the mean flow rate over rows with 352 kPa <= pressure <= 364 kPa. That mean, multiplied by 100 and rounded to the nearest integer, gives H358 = 302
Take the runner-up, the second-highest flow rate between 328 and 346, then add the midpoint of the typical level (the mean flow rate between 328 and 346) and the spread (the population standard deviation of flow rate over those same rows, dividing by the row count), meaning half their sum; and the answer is 4.83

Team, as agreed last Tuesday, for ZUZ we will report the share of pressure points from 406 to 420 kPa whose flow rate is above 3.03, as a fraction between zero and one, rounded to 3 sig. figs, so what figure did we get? 1.00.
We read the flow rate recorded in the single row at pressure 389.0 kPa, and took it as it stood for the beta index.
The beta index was 3.301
